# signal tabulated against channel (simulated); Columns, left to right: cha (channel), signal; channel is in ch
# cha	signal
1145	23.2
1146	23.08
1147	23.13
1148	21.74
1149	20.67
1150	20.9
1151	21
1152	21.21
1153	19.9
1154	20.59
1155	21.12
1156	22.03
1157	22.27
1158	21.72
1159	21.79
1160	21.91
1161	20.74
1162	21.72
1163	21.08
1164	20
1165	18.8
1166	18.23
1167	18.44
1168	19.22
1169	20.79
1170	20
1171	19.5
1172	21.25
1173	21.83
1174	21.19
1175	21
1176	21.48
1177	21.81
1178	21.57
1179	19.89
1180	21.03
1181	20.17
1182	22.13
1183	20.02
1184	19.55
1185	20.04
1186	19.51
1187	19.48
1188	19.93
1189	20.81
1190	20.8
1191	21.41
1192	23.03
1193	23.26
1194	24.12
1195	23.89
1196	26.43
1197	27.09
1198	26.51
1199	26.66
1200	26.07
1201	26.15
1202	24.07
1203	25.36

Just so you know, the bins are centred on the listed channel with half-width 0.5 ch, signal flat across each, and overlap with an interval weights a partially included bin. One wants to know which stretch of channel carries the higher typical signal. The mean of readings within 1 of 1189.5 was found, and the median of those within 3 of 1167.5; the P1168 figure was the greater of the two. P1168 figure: 20.8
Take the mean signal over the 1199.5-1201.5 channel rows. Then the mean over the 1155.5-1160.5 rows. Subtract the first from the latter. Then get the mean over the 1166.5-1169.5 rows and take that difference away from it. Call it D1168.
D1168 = 23.6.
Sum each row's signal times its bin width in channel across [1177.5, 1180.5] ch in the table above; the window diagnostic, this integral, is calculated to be 62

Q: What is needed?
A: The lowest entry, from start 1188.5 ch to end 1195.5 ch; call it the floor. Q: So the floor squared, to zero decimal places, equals 433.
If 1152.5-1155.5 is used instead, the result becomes 396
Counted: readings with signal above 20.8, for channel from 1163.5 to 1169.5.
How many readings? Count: 0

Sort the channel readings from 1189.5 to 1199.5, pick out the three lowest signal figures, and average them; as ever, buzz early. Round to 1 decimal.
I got 21.7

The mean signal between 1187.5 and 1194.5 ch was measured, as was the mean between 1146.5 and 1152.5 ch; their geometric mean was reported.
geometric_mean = 21.7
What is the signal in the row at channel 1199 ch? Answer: 26.66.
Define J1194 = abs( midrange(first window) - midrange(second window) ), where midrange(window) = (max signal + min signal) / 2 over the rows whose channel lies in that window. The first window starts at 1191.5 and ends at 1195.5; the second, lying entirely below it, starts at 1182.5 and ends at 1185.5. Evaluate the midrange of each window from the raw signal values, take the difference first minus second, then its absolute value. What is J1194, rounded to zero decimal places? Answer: 4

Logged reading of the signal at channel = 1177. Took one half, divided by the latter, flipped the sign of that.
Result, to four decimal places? -0.0229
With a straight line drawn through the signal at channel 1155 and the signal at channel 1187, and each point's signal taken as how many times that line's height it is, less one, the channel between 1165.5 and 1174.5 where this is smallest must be 1166 ch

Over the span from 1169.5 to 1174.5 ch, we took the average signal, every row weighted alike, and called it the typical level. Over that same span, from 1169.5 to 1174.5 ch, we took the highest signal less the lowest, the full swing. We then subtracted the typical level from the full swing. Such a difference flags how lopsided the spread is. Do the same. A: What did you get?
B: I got -18.4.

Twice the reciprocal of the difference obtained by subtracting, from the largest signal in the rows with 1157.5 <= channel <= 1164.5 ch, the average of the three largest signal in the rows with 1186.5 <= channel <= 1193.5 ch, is -3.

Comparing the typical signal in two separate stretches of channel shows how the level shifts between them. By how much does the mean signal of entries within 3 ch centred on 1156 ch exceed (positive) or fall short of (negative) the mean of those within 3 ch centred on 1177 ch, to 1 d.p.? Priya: 0.2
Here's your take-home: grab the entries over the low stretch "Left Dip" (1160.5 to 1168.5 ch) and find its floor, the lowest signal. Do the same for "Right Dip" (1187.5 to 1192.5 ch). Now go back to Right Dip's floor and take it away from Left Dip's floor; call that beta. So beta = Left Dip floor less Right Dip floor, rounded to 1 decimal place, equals -1.7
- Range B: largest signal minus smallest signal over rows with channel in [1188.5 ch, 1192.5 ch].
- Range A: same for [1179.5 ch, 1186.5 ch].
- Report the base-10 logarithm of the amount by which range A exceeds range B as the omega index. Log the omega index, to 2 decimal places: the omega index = -0.41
